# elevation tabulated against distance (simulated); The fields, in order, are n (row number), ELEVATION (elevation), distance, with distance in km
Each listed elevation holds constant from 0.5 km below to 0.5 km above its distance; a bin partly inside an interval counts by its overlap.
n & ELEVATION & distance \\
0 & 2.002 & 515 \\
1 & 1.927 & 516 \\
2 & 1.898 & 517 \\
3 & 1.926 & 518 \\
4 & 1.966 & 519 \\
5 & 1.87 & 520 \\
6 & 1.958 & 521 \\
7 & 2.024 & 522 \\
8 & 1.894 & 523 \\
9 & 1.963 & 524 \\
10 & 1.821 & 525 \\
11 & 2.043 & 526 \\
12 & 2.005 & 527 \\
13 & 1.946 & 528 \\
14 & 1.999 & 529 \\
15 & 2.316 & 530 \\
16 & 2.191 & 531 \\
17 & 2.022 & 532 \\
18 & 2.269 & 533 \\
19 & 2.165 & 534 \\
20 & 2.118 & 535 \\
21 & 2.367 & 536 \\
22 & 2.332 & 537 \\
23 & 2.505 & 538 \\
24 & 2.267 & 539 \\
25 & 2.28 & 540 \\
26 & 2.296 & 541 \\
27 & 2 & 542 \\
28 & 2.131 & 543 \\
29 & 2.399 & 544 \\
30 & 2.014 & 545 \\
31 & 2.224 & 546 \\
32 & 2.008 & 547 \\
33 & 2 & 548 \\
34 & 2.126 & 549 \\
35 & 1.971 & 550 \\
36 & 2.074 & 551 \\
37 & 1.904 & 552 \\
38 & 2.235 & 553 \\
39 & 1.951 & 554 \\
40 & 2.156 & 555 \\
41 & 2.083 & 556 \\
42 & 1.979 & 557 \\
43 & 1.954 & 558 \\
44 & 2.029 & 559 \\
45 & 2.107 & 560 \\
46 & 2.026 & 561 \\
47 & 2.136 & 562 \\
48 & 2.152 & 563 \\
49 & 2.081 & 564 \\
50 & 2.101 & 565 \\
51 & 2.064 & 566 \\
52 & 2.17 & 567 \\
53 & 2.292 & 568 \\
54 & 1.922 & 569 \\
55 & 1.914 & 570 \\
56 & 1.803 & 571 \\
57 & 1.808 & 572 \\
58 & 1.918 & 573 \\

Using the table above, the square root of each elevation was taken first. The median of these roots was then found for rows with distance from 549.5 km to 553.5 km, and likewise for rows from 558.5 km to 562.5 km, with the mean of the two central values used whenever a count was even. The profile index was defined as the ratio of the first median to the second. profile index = 0.989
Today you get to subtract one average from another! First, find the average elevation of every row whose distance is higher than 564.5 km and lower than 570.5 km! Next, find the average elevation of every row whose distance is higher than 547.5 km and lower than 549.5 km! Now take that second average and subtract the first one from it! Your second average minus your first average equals -0.01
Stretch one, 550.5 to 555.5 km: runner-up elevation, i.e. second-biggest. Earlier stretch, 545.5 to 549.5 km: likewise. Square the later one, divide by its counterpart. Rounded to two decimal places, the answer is 2.19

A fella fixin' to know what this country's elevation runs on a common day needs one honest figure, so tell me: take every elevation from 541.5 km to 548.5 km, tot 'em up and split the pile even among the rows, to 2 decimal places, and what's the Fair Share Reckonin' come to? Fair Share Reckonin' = 2.11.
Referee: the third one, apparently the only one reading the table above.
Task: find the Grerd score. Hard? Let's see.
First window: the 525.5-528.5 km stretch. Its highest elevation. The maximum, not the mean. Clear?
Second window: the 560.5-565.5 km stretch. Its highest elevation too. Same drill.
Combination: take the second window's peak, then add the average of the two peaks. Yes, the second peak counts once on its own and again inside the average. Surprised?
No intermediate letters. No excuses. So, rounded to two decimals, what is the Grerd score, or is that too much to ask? 4.25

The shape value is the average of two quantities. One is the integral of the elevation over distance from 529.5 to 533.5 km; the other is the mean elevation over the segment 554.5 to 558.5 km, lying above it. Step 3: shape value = 5.4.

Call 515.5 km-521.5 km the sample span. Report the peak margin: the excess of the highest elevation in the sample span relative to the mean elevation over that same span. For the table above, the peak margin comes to 0.04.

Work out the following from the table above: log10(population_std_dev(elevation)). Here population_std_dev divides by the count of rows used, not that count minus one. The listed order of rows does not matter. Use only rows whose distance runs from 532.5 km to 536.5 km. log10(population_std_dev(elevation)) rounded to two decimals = -1.02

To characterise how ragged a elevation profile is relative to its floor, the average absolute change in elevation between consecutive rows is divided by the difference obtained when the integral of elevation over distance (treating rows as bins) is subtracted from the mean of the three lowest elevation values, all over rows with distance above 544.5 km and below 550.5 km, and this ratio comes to -0.014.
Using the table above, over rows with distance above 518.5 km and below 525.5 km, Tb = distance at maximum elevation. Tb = 522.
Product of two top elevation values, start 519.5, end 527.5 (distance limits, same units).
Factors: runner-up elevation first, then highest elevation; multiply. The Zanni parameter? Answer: 4.1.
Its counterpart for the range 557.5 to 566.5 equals 4.6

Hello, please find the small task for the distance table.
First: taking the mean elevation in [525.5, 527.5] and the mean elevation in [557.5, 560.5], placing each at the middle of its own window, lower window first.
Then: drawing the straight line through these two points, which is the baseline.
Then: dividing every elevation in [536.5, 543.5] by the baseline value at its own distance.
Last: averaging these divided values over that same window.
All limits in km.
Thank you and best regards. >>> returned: 1.11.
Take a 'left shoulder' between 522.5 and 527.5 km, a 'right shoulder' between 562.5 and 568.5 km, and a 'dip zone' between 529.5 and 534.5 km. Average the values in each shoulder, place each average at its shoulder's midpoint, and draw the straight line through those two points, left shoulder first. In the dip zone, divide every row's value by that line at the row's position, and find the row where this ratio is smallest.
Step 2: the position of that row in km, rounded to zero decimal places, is 532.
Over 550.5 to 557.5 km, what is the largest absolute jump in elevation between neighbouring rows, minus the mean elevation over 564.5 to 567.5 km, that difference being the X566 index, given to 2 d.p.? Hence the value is -1.78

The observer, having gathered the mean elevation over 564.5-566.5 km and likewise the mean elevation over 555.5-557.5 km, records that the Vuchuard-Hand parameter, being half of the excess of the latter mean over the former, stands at -0.03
